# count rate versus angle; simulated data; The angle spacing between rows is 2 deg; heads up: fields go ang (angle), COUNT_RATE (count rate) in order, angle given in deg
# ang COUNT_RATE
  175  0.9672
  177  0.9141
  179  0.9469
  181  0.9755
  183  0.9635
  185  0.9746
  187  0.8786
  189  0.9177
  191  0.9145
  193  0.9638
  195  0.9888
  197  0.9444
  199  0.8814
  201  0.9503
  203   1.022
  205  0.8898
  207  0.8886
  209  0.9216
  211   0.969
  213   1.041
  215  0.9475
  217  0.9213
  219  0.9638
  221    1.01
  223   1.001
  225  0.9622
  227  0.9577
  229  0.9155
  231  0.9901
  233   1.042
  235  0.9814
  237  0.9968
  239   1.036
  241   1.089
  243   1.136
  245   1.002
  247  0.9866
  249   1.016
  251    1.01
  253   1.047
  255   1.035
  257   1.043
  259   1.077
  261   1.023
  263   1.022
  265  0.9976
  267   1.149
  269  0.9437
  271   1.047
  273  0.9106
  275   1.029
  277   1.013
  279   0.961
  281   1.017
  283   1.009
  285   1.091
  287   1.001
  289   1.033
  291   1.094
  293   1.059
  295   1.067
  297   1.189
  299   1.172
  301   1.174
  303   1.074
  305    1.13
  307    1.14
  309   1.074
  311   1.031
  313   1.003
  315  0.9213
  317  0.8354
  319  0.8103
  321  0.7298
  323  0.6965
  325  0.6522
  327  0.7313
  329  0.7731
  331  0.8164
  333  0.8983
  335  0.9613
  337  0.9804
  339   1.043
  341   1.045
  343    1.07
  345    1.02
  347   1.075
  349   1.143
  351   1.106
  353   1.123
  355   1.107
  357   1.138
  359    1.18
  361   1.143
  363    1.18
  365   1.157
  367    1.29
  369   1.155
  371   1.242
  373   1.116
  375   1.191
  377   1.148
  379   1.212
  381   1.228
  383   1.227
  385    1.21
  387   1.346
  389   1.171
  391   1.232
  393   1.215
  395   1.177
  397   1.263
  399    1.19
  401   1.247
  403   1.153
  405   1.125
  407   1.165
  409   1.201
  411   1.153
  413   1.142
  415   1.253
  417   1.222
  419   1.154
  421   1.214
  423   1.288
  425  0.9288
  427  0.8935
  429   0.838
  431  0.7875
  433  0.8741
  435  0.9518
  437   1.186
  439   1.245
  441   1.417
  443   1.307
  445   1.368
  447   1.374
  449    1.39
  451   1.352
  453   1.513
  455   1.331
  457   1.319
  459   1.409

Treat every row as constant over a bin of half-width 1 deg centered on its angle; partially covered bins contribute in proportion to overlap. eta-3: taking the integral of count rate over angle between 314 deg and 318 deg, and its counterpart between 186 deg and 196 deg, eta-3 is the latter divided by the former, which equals 2.65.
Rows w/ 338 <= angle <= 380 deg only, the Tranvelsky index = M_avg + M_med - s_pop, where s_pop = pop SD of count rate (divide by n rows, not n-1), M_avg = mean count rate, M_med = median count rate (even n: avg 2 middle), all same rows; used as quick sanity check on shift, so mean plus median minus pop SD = 2.22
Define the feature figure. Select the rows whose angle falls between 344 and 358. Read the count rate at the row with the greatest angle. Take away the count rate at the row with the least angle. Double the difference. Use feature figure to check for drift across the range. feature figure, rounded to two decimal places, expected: 0.24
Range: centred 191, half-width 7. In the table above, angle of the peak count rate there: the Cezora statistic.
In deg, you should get 195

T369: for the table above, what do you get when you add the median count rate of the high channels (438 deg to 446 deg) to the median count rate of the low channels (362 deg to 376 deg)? 2.52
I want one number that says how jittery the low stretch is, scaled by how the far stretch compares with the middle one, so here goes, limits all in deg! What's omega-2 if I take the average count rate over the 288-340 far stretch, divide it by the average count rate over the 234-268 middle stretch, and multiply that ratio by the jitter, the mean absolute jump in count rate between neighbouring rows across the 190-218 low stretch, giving 0.052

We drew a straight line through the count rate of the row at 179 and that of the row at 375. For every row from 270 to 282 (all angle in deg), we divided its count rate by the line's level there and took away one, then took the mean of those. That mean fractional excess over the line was -0.07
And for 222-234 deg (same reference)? -0.03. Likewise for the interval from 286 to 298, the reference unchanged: -0.01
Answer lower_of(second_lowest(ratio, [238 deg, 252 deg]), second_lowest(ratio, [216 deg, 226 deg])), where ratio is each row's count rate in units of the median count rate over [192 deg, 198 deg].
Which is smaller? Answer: 1.00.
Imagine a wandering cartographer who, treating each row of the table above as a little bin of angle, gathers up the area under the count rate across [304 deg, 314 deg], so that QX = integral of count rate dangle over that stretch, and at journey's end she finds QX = 10.8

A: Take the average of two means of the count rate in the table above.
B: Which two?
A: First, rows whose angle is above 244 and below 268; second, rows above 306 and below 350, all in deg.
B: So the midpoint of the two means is 0.98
